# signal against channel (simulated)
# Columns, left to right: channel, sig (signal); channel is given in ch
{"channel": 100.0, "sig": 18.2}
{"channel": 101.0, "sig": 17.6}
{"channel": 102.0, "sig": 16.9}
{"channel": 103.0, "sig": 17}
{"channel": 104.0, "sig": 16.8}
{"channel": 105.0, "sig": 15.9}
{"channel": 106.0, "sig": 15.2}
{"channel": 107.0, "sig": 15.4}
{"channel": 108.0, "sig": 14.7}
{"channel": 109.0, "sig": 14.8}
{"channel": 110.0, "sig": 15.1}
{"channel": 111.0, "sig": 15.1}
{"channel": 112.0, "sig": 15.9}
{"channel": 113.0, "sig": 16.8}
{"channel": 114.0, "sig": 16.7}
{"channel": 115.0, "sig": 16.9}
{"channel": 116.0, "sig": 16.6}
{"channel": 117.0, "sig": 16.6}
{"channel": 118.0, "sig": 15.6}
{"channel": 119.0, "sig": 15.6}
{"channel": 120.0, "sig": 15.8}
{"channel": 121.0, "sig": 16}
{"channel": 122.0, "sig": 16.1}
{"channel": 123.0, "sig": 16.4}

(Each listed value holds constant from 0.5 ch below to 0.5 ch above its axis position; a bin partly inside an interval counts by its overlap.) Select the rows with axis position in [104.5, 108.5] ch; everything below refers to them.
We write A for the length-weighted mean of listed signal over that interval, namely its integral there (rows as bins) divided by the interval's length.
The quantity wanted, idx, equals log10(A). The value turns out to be 1.18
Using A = 15.30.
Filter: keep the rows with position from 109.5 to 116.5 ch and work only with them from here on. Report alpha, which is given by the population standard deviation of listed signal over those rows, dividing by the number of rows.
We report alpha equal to 0.73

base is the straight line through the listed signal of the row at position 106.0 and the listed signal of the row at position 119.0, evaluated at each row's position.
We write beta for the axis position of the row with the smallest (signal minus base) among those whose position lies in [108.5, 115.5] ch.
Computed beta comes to 109.0 ch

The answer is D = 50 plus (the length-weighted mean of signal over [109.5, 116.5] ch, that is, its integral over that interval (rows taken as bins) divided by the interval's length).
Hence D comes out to 66.2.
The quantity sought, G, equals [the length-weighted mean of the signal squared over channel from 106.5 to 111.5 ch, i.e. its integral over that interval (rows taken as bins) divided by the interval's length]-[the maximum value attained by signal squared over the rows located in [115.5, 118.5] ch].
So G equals -50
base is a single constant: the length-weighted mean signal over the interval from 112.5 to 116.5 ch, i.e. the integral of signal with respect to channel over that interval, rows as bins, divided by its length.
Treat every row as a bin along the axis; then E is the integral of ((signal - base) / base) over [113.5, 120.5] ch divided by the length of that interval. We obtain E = -0.029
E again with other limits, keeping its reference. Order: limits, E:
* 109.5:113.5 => -0.061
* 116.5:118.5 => -0.039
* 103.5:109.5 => -0.077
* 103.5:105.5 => -0.024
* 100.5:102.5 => 0.030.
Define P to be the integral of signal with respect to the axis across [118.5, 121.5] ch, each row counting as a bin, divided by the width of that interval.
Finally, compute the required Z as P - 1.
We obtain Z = 14.8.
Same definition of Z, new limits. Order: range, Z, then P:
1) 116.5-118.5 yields 15.1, 16.1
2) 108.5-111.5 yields 14.0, 15.0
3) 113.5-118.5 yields 15.5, 16.5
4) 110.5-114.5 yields 15.1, 16.1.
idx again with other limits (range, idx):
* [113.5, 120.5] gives 1.21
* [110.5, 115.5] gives 1.21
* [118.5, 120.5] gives 1.20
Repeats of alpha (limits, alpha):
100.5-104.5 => 0.31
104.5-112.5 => 0.42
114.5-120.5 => 0.53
